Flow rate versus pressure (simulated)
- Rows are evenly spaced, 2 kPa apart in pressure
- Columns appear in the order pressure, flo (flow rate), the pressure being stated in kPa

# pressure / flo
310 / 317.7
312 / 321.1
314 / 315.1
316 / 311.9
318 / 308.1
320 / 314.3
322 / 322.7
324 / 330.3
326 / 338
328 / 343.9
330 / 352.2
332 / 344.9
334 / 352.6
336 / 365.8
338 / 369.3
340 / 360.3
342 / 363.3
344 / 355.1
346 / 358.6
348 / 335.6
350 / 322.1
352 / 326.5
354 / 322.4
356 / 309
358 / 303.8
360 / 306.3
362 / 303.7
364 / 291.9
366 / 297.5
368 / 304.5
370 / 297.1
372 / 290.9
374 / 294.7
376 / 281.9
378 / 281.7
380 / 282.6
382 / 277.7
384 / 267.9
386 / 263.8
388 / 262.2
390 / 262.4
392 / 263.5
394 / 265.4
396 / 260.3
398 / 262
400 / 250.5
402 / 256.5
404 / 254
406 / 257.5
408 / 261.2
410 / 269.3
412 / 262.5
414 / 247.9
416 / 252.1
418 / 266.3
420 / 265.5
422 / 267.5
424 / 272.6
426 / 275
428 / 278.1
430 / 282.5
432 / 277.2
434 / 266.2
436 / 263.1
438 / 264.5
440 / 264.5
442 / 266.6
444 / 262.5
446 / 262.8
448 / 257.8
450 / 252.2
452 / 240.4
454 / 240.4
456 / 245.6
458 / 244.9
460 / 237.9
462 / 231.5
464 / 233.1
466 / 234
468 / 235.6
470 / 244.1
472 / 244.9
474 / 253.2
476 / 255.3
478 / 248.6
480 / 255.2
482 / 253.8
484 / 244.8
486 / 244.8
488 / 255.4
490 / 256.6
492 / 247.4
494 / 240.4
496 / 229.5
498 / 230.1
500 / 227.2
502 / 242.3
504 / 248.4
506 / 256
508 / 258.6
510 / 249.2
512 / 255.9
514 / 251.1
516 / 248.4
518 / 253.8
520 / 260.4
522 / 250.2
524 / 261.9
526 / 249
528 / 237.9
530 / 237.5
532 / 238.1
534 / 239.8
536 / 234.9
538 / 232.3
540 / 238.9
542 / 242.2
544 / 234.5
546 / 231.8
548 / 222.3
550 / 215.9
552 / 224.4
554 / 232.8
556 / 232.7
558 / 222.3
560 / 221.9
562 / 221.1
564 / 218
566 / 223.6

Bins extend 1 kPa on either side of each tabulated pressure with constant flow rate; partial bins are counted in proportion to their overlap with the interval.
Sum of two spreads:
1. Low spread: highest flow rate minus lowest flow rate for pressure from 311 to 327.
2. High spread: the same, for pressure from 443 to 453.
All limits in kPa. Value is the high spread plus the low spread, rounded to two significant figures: 52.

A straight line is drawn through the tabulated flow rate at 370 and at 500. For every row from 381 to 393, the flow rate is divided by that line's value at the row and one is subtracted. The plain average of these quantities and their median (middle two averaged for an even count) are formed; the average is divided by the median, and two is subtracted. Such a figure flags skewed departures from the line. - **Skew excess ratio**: -1.06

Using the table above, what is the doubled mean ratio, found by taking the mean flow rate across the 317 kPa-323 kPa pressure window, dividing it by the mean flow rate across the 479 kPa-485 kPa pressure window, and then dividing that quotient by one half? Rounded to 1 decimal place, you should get 2.5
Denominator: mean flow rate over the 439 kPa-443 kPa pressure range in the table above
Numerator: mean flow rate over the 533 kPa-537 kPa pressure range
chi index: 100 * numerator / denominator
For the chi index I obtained 89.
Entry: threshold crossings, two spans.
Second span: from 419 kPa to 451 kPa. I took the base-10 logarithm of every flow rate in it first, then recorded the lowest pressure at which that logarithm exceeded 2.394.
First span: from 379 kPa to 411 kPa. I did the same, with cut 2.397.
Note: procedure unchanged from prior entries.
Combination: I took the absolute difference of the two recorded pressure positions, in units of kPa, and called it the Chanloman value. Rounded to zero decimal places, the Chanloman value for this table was 40 kPa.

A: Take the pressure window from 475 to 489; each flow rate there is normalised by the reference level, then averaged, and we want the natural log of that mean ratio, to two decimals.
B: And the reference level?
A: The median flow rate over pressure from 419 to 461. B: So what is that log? -0.05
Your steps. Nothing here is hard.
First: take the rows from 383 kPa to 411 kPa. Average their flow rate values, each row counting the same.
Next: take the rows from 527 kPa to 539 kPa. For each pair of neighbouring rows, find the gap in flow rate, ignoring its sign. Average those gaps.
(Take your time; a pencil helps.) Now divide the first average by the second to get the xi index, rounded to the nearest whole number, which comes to 128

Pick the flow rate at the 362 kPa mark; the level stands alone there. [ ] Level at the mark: 303.7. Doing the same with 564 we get 218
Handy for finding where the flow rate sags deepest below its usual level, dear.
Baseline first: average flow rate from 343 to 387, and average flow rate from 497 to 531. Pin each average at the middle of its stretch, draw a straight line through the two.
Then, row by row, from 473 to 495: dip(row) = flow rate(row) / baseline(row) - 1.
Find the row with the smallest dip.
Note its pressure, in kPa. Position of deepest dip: 494 kPa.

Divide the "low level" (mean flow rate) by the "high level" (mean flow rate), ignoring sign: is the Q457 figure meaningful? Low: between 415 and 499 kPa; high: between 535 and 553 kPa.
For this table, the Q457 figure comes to 1.10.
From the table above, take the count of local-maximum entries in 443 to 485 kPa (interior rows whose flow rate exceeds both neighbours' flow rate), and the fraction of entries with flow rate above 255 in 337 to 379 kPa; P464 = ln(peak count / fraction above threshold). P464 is 1.4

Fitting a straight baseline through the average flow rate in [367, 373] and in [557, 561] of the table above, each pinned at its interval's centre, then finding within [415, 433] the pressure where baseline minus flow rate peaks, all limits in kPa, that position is 416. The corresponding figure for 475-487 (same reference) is 484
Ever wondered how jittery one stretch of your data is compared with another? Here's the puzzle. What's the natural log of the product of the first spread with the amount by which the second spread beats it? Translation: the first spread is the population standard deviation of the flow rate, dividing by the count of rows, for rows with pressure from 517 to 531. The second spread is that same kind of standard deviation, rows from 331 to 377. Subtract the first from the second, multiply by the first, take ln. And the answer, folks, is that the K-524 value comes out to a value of 5.15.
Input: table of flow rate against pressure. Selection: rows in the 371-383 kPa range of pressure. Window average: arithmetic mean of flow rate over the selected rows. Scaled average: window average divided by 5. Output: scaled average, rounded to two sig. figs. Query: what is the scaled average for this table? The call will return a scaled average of 57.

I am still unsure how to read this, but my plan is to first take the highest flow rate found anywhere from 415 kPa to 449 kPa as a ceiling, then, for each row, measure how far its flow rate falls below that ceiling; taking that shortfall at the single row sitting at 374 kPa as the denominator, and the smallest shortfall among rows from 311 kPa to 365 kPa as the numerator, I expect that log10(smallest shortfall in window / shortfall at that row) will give 0.9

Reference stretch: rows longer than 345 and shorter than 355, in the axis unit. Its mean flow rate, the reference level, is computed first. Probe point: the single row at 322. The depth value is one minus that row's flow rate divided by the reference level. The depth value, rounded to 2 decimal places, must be 0.03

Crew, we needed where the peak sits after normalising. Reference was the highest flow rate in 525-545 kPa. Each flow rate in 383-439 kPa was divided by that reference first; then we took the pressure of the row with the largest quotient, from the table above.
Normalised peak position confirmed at 430 kPa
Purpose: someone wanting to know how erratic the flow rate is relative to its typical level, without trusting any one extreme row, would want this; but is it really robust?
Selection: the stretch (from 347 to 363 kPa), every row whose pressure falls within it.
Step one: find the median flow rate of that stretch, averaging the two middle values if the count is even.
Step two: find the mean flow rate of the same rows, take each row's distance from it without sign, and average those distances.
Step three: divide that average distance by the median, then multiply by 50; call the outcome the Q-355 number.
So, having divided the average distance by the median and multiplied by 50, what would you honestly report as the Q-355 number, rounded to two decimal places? 1.66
